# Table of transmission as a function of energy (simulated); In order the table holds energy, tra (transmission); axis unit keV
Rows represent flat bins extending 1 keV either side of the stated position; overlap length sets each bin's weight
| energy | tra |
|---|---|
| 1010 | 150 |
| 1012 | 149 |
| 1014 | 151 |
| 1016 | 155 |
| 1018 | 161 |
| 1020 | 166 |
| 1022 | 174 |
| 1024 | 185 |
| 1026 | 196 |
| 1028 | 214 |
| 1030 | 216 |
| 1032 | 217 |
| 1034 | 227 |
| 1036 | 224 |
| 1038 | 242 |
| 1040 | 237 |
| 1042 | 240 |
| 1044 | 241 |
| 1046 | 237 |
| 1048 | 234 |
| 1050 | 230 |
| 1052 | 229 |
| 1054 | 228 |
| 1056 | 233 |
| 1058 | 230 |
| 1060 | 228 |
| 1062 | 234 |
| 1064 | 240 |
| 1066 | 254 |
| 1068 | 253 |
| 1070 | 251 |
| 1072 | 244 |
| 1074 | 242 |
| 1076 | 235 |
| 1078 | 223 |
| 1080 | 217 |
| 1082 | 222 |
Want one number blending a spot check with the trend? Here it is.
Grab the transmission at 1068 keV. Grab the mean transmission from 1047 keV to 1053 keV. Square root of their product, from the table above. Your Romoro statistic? 242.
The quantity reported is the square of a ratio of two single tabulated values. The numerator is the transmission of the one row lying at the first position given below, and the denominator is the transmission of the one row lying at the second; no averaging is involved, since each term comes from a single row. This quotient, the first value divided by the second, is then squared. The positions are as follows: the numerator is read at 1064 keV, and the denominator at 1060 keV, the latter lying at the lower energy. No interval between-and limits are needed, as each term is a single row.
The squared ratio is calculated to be 1.11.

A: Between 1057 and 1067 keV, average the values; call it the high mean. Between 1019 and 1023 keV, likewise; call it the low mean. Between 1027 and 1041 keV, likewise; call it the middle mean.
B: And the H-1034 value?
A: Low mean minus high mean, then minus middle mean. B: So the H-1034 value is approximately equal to -292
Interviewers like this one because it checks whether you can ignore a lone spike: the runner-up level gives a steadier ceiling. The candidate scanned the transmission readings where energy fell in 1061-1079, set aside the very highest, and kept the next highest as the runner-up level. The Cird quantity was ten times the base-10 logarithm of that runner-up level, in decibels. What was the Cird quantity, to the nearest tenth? 24.0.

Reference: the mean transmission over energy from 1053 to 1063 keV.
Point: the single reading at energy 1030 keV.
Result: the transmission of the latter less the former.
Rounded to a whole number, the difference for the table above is -15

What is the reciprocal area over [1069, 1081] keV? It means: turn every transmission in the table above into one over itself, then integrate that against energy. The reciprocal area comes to 0.051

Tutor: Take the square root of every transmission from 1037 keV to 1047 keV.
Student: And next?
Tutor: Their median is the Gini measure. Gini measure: 15.5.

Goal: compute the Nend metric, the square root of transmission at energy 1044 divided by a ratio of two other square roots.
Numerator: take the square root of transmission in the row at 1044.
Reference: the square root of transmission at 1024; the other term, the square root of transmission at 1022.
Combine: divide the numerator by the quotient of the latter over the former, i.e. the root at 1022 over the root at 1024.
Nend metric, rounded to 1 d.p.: 16.0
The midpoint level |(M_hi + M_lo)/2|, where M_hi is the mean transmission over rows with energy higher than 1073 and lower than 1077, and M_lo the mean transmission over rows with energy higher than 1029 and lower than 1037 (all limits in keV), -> 230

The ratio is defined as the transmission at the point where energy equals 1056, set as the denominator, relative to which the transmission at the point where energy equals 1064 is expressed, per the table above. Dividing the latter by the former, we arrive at 1.03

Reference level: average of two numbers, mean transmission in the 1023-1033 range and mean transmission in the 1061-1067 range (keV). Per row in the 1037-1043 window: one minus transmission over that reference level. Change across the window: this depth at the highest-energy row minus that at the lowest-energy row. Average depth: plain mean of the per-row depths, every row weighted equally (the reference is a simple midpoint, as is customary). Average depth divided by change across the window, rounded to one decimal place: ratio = -7.8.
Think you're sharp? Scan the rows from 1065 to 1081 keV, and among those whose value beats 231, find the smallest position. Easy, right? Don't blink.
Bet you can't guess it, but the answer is 1066 keV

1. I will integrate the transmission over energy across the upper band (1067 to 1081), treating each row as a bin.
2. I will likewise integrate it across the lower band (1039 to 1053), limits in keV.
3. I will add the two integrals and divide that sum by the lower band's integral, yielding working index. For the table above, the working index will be 2.01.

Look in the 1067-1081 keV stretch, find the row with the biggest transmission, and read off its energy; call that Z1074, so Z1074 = 1068 keV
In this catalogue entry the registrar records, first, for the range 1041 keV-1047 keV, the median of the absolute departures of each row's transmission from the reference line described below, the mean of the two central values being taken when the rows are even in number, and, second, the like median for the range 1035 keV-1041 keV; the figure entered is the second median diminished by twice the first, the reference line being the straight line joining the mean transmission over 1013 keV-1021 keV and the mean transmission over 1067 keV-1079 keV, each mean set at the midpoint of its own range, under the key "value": -41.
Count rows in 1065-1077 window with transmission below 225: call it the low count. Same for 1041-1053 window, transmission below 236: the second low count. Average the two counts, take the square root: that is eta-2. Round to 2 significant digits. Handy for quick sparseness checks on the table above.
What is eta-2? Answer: 1.2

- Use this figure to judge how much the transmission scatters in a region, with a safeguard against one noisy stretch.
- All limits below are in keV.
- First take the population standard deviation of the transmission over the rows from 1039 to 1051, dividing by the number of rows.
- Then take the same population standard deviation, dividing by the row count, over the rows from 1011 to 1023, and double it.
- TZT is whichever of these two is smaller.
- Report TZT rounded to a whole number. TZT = 4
